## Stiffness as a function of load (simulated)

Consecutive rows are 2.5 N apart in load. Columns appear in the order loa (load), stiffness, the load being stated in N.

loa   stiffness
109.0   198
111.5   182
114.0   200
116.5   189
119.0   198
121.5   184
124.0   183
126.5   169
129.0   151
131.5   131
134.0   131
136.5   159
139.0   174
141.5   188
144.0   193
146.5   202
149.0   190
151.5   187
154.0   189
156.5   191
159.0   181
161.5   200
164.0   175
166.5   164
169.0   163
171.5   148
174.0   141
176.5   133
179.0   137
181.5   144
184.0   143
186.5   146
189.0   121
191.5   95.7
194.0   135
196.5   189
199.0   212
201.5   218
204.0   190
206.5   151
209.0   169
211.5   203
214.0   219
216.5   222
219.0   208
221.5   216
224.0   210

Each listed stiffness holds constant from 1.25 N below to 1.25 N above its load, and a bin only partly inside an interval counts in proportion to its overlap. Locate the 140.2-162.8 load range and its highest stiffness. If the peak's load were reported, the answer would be 146.5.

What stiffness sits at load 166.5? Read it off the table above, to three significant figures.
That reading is 164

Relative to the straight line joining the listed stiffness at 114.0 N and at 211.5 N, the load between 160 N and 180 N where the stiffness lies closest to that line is 161.5 N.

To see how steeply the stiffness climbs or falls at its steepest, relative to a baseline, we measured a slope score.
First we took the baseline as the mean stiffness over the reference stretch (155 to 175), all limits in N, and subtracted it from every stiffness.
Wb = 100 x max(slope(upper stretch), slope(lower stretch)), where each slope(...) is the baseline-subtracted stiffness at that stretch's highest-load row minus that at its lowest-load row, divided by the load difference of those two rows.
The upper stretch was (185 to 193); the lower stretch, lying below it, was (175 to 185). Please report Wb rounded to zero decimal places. 133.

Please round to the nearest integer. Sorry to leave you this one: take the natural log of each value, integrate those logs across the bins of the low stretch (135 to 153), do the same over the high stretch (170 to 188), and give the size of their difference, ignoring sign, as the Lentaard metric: 5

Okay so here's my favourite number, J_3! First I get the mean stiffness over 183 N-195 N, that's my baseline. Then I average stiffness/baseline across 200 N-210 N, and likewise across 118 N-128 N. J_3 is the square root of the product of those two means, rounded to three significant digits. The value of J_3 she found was 1.43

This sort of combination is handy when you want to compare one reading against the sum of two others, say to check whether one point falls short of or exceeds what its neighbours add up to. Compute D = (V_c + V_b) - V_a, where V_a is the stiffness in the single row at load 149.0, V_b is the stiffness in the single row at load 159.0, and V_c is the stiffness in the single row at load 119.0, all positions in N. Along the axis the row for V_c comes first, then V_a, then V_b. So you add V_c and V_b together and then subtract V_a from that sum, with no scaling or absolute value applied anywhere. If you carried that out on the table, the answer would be 189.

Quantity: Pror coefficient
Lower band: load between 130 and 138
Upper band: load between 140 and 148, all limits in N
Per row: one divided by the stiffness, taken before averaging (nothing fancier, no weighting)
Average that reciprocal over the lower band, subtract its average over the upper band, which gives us 0.0020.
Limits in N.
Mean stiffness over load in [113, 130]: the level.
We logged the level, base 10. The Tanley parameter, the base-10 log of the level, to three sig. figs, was 2.26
